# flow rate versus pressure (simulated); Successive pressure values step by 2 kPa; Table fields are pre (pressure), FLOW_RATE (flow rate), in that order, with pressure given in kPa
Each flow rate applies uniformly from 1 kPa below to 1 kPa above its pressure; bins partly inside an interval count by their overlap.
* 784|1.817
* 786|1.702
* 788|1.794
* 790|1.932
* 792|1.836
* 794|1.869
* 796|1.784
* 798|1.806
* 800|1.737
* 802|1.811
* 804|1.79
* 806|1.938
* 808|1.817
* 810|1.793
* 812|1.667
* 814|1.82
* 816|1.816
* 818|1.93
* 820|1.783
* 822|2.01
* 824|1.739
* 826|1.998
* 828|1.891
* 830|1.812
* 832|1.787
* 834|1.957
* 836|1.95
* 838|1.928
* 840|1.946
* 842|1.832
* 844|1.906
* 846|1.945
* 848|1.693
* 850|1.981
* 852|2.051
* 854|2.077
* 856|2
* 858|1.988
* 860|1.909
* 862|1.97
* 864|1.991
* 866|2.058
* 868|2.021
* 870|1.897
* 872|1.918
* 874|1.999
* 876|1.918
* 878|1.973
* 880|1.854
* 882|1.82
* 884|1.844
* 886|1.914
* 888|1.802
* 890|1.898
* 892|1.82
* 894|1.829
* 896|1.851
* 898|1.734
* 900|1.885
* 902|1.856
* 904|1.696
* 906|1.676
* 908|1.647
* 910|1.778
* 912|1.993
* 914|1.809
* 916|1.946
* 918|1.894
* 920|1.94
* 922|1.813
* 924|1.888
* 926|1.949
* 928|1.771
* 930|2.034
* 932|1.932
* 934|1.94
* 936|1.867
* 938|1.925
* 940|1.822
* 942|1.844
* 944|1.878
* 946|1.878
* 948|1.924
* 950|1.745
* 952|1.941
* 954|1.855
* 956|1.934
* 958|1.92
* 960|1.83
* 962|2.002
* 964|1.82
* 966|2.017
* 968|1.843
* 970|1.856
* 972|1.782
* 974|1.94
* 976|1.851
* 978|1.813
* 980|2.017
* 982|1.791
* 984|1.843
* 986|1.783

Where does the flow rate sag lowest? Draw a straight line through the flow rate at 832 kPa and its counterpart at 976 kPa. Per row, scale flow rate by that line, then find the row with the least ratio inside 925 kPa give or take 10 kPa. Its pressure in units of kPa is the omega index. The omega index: 928 kPa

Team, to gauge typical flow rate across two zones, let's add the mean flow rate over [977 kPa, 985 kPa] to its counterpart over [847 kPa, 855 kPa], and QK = 3.82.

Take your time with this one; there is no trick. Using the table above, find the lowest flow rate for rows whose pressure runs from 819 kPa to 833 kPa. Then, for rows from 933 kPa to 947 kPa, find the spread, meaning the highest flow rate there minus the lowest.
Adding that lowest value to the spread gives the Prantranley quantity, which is 1.86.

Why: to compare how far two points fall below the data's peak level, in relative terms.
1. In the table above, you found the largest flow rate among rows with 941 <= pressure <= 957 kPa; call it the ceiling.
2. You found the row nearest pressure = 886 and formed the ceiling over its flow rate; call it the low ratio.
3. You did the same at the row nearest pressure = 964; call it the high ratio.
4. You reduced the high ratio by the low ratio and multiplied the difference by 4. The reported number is 0.2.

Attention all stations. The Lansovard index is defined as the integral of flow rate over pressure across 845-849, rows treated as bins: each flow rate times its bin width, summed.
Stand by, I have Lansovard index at 7.28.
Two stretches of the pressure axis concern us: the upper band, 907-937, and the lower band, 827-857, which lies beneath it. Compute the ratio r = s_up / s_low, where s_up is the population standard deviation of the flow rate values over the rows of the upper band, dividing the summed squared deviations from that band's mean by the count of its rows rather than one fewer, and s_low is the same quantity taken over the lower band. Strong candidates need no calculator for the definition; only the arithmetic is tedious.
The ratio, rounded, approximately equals 1.0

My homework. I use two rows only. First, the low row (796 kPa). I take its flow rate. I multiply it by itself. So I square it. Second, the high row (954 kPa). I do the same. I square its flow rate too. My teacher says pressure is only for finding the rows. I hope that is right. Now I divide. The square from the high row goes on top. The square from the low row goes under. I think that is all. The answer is 1.08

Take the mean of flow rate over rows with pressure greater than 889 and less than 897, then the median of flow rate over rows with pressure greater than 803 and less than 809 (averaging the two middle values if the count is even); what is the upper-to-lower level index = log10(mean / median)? 0.01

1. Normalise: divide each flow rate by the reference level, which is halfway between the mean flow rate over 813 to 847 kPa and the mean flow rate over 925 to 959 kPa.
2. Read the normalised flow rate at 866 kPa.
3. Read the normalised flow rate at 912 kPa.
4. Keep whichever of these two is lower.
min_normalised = 1.06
